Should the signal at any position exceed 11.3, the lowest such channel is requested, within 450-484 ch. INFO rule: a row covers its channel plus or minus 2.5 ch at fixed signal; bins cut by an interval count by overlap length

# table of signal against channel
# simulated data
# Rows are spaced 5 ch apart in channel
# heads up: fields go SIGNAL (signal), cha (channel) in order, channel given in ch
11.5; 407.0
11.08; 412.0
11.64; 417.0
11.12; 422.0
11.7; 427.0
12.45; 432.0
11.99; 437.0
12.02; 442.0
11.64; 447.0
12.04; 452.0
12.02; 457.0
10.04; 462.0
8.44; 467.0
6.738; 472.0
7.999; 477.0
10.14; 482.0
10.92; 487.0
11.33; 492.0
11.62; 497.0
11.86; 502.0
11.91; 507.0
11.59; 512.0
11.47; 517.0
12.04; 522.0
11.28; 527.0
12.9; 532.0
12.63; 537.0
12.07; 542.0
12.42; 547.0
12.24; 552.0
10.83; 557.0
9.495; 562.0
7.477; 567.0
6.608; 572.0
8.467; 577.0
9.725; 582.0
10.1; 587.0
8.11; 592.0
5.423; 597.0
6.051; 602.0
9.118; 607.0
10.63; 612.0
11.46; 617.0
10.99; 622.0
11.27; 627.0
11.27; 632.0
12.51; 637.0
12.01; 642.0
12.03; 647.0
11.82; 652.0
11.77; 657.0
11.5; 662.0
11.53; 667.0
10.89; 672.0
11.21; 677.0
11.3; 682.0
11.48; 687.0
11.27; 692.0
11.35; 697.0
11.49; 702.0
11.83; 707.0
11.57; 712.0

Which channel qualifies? 452.0 ch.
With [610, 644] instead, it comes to 617.0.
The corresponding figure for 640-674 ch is 642.0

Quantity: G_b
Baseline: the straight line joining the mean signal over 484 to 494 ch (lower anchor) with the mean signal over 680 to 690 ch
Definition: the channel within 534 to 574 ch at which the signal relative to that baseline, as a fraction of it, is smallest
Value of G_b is 572.0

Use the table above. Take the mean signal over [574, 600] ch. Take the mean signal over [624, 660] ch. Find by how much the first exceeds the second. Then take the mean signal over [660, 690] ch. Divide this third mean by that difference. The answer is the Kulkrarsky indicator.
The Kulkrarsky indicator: -3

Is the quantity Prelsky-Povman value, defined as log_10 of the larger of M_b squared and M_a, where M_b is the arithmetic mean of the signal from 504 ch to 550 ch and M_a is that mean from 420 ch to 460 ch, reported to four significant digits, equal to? 2.161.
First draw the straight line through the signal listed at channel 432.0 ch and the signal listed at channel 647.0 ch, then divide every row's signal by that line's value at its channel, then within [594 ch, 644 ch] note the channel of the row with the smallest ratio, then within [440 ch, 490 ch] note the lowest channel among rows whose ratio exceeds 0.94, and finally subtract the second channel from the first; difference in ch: 155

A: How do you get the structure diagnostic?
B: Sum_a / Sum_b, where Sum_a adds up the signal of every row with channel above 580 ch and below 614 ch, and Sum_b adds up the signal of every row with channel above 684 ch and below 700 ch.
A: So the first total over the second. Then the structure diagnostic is 1.7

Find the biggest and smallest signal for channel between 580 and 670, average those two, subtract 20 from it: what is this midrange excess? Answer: -11.0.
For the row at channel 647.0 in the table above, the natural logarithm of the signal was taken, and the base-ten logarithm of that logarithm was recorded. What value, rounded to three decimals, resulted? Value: 0.396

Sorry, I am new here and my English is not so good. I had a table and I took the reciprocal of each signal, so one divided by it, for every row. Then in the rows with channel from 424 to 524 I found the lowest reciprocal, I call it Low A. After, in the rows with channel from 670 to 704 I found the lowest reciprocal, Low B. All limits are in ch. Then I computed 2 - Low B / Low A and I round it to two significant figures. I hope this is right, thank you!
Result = 0.92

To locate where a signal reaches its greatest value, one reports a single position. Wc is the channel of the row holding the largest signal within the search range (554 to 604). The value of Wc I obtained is 557.0 ch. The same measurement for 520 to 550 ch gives 532.0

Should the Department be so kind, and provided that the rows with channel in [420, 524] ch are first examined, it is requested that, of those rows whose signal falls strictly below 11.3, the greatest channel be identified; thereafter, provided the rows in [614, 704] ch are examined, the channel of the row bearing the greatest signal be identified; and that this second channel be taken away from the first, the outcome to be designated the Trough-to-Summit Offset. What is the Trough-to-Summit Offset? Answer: -150 ch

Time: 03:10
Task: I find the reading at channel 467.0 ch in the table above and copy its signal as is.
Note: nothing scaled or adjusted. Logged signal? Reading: 8.44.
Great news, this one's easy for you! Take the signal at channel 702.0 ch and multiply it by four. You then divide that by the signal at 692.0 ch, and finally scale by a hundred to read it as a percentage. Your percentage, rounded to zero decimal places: 408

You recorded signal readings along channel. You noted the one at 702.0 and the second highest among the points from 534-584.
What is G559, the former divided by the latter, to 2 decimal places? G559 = 0.93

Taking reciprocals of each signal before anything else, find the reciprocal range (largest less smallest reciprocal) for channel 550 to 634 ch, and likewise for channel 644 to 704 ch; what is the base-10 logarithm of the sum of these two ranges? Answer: -0.95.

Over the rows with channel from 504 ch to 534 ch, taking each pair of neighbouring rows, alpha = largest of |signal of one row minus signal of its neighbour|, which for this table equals 1.6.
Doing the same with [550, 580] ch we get 2.0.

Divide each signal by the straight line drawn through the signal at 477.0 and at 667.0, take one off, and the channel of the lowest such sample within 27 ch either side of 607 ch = 597.0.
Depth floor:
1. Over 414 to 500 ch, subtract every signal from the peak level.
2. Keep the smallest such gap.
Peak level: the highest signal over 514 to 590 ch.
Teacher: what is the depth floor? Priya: 0.45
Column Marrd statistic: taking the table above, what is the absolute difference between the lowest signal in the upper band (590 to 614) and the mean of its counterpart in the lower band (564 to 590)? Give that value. 3.1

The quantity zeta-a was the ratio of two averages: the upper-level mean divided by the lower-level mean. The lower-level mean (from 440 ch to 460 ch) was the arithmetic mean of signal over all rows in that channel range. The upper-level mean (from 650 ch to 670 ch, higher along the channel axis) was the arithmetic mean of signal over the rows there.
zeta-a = 0.98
